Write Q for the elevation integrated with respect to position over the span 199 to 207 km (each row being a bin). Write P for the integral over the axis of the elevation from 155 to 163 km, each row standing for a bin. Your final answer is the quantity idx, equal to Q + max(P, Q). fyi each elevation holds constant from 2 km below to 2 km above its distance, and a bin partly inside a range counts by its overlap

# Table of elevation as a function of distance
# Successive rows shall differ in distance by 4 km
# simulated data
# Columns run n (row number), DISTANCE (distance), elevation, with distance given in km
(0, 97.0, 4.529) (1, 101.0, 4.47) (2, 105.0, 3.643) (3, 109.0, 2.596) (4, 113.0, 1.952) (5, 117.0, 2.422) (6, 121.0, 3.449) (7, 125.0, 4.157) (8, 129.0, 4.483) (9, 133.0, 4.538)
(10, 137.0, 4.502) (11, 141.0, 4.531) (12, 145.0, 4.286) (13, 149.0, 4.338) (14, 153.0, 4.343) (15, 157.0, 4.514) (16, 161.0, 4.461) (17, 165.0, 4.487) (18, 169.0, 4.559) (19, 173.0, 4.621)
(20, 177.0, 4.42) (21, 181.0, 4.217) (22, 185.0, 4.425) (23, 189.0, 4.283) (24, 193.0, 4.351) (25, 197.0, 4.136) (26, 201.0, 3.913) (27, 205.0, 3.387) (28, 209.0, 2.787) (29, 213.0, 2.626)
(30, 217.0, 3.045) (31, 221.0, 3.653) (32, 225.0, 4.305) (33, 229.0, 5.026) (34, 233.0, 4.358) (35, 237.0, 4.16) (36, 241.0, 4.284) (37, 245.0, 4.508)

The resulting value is 65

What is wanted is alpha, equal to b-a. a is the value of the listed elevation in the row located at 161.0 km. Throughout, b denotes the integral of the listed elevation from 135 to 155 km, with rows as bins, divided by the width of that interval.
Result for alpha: -0.1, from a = 4.461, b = 4.40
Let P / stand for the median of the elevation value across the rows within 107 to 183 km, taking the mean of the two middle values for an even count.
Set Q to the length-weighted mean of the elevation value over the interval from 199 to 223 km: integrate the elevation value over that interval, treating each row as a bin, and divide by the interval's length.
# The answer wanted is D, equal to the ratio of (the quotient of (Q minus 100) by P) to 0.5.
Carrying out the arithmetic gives -43.8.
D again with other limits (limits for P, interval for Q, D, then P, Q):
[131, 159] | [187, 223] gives -42.8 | 4.50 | 3.6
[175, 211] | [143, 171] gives -45.3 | 4.22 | 4.4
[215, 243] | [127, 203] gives -44.6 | 4.28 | 4.4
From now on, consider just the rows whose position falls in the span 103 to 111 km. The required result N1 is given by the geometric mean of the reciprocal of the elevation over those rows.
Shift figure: 0.325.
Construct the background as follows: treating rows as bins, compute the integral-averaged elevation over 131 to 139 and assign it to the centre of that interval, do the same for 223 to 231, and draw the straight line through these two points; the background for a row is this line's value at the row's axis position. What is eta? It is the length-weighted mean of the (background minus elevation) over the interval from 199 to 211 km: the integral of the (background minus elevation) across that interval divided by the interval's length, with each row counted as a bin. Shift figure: 1.3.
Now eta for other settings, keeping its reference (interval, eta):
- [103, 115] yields 1.7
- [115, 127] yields 1.2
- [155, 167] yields 0.1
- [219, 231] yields 0.3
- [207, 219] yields 1.8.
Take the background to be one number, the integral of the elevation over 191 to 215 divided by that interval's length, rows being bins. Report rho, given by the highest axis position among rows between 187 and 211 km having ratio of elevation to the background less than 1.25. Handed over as 209.0 km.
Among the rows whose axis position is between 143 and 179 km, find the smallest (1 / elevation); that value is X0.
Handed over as 0.2164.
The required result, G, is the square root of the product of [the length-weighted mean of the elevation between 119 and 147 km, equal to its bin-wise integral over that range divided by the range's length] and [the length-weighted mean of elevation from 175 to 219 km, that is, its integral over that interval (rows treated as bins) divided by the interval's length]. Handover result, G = 4.02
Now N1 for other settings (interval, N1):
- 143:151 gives 0.232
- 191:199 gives 0.236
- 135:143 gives 0.221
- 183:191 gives 0.230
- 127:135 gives 0.222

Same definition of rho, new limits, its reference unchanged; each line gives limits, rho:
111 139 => 125.0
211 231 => 225.0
